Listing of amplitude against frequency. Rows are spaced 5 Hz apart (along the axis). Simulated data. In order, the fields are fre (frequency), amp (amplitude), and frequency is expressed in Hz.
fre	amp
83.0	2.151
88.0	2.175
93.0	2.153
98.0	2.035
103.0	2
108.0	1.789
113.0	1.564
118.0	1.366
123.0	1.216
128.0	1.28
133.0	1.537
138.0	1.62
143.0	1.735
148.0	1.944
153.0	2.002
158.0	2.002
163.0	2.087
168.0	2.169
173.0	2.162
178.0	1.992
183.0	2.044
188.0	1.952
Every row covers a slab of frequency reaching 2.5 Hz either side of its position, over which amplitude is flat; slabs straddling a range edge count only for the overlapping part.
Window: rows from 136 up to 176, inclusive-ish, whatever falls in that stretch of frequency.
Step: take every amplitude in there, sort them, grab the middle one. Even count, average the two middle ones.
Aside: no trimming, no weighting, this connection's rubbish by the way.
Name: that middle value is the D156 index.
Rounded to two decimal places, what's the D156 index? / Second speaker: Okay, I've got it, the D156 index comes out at 2.00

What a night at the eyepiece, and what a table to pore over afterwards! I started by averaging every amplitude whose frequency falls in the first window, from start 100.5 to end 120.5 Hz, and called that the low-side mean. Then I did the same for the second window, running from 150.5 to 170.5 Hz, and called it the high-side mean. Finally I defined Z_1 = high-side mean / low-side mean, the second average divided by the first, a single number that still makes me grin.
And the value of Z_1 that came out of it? 1.23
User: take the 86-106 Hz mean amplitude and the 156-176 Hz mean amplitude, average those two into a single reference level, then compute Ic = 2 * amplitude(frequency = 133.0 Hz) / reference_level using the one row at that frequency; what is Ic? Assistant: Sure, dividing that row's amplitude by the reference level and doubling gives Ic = 1.47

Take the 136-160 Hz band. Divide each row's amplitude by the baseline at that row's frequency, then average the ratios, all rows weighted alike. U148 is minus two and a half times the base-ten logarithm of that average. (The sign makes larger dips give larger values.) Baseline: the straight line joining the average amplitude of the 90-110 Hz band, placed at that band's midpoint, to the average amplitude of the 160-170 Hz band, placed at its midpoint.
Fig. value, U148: 0.13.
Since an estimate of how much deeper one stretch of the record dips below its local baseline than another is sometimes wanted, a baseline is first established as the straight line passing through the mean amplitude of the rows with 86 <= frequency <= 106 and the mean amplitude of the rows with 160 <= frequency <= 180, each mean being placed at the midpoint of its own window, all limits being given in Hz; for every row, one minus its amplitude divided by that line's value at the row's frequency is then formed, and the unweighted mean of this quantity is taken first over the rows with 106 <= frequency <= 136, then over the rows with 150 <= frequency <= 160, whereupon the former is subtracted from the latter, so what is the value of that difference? -0.26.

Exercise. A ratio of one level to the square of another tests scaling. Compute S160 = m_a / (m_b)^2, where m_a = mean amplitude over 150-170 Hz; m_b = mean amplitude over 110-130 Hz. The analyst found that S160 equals 1.1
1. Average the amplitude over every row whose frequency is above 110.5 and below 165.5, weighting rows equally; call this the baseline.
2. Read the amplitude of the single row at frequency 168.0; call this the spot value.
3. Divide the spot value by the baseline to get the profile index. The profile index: 1.30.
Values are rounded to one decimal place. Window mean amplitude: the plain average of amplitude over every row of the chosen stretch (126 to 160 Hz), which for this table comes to 1.7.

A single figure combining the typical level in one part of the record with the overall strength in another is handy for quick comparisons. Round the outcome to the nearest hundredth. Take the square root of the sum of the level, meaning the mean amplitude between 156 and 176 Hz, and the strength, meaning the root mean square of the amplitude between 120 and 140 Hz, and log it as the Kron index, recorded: 1.88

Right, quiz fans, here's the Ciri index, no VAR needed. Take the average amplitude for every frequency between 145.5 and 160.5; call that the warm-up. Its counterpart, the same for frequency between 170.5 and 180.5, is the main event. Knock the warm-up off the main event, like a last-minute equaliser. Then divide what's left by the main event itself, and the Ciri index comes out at 0.0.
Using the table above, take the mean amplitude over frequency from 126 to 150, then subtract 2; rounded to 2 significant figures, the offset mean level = -0.38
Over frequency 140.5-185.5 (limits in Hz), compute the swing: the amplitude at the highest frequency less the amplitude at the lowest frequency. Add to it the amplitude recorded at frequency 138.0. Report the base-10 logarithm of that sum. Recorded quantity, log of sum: 0.29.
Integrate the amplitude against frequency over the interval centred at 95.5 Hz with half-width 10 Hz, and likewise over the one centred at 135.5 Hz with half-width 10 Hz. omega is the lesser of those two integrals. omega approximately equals 31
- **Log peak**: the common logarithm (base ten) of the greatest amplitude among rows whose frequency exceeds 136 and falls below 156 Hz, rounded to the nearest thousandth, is 0.301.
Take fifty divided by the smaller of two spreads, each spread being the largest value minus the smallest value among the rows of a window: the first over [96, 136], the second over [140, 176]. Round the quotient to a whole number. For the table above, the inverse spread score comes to 115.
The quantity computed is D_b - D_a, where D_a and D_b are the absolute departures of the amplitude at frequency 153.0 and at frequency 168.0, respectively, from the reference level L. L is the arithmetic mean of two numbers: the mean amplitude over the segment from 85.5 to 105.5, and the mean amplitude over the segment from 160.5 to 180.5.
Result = 0.0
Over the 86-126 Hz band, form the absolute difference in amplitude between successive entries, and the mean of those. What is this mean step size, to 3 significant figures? 0.137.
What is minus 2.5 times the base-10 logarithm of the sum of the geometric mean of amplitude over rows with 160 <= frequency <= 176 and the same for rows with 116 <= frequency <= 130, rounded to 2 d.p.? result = -1.34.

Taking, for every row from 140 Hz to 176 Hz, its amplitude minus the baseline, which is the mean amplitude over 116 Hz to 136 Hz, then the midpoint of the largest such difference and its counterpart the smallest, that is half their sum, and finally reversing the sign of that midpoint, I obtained -0.60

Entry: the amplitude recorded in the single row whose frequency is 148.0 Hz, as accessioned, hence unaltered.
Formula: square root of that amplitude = 1.39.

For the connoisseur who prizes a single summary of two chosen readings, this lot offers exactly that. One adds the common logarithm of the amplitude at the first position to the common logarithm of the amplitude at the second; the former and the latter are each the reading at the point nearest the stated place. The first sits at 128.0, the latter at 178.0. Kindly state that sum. 0.41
